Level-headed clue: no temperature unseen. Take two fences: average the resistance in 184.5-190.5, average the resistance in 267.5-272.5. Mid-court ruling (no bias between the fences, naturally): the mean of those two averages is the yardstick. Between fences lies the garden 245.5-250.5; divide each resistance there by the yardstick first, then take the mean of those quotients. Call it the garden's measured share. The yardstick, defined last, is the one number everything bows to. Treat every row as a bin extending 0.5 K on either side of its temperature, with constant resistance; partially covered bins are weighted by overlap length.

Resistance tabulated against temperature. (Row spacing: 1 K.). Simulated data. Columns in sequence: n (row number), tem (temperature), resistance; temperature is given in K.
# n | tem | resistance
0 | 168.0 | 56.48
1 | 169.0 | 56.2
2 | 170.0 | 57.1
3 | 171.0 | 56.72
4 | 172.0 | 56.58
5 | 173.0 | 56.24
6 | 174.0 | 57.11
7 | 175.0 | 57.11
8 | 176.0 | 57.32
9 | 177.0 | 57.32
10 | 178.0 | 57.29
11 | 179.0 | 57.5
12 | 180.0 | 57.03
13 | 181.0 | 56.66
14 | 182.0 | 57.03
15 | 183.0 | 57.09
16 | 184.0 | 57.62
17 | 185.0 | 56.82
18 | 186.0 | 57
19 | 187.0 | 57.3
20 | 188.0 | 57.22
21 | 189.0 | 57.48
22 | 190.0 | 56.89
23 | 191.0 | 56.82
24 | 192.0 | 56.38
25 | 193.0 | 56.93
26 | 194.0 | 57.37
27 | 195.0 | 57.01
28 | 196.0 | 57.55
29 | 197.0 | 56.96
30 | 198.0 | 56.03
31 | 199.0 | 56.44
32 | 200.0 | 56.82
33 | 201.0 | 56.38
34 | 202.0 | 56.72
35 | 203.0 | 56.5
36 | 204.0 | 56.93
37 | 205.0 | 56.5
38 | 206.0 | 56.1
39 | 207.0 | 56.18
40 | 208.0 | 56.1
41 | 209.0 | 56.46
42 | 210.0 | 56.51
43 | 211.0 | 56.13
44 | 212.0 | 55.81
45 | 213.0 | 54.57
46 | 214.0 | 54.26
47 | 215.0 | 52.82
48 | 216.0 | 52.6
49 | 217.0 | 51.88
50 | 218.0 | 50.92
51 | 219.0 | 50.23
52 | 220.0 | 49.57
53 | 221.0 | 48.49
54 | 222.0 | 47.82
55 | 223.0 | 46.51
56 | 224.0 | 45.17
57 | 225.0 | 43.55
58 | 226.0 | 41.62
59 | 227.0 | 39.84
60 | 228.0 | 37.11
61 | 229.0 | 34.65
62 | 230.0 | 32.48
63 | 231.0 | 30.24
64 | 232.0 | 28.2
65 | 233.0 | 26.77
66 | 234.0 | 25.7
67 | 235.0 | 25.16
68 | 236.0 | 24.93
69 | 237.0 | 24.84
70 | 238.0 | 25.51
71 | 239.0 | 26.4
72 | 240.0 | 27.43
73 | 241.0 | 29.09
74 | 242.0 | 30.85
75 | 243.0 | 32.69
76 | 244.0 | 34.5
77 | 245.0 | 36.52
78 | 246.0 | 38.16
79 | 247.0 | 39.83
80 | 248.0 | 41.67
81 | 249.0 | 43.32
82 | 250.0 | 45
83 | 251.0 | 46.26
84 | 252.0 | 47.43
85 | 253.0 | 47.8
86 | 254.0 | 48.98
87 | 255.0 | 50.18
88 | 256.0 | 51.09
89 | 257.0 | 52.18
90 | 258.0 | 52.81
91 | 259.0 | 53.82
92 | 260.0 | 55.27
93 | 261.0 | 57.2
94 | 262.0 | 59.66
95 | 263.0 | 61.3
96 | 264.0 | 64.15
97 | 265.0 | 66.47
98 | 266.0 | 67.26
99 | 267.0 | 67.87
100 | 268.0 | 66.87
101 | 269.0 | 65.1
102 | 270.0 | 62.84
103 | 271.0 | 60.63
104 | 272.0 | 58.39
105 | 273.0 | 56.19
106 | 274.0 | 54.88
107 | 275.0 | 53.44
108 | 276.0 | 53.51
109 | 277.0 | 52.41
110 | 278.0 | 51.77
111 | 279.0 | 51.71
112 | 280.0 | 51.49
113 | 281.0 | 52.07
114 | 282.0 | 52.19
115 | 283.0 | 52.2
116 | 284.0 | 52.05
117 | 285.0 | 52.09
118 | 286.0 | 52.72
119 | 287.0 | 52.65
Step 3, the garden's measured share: 0.69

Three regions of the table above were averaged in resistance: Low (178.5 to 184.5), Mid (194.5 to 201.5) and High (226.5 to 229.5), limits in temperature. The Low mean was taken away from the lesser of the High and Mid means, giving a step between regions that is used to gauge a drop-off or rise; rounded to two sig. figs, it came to -20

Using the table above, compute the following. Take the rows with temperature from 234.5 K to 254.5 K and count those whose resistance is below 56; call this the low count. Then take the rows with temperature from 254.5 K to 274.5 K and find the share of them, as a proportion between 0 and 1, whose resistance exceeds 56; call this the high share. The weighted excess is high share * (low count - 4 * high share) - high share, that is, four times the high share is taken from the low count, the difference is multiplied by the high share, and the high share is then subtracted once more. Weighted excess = 11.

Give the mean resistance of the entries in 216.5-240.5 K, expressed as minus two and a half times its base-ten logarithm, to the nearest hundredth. -3.92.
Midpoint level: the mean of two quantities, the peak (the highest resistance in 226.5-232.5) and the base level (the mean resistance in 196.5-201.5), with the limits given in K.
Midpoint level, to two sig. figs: 48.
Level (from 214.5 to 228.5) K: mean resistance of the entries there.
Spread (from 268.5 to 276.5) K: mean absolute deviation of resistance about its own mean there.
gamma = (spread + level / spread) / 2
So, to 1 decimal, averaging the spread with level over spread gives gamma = 8.3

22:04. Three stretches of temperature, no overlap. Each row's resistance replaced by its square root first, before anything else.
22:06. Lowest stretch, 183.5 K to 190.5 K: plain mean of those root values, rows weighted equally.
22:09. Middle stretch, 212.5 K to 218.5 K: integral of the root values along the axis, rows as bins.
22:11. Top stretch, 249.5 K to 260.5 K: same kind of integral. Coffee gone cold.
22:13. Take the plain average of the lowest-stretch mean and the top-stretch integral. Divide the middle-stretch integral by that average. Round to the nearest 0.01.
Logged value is 1.02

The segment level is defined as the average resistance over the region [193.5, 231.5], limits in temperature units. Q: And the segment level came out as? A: 51.0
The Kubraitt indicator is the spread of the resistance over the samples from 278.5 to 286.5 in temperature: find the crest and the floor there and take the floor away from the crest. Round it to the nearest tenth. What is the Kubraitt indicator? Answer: 1.2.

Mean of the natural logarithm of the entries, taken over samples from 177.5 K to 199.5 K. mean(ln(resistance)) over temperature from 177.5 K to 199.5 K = 4.04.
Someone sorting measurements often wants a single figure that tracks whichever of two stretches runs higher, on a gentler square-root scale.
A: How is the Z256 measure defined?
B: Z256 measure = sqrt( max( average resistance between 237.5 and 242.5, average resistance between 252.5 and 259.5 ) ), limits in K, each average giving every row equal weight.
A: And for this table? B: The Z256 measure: 7.14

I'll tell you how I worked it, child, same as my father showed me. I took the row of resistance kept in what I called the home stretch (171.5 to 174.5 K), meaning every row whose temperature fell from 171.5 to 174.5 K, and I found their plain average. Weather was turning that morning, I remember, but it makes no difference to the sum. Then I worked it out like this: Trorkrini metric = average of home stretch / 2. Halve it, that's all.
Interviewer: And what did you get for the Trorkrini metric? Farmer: 28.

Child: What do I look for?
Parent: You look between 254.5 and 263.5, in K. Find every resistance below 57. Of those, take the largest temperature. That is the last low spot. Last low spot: 260.0 K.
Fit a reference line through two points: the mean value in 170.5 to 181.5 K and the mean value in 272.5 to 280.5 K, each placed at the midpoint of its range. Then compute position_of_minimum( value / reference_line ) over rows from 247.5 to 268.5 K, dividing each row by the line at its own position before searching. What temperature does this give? 248.0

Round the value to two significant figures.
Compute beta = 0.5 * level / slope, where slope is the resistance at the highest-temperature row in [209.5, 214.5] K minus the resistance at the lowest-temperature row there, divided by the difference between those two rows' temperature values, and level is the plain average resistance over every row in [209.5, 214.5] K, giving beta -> -49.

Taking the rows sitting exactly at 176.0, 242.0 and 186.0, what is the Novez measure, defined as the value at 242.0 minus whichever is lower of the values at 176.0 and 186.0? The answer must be -26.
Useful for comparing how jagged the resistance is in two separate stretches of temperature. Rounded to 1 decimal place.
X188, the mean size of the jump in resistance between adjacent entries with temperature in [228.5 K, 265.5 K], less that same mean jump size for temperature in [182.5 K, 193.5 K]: 1.0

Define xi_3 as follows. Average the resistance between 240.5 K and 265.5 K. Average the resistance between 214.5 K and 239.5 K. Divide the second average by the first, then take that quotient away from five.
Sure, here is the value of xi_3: 4.19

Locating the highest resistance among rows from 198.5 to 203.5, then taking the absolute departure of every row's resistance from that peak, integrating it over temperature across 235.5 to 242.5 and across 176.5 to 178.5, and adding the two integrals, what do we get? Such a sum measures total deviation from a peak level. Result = 210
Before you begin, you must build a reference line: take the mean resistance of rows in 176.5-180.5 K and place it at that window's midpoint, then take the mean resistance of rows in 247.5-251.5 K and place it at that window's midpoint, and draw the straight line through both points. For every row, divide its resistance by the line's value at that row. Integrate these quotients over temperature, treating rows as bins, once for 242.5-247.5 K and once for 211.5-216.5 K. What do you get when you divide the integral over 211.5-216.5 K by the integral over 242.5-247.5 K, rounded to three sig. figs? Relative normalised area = 1.32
